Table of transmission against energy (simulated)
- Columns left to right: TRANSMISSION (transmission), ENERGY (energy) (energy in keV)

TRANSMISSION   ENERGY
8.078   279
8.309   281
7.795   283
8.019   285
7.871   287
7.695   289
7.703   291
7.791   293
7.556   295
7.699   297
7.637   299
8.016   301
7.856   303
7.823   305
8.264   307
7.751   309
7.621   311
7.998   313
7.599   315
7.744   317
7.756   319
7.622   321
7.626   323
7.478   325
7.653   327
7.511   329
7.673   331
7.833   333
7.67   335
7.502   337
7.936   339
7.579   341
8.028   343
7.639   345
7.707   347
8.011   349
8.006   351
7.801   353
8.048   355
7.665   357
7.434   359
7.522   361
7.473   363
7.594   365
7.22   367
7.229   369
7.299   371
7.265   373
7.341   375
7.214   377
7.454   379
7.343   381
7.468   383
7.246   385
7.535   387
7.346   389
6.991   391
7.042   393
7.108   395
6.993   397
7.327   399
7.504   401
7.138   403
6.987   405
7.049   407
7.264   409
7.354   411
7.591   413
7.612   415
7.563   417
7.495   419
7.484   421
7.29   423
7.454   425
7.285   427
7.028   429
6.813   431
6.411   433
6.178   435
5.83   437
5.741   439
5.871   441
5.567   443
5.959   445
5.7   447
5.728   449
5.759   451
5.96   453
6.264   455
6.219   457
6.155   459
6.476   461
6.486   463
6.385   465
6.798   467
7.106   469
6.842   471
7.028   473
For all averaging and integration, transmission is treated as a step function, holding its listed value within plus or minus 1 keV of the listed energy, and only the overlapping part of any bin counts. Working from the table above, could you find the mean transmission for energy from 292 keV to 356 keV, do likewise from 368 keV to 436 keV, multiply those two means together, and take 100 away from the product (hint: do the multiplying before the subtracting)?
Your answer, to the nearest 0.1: -43.9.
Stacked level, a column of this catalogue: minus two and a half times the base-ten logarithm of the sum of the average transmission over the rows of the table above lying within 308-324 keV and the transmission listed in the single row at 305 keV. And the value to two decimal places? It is -2.98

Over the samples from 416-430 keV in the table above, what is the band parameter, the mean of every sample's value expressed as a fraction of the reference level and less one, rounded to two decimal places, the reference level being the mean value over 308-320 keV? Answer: -0.05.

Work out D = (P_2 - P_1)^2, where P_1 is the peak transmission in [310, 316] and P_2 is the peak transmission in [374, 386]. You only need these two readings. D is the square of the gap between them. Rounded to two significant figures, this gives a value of 0.28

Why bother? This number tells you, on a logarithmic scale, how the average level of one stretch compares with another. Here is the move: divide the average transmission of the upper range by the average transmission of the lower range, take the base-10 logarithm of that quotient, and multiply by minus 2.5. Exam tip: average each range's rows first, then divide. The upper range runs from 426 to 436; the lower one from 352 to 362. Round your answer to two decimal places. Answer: 0.14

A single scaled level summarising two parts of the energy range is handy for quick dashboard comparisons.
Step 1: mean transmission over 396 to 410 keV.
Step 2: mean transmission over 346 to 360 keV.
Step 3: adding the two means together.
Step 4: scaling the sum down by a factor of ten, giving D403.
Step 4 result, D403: 1.50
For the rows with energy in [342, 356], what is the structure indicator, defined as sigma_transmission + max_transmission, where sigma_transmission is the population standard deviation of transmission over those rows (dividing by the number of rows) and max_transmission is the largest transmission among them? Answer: 8.2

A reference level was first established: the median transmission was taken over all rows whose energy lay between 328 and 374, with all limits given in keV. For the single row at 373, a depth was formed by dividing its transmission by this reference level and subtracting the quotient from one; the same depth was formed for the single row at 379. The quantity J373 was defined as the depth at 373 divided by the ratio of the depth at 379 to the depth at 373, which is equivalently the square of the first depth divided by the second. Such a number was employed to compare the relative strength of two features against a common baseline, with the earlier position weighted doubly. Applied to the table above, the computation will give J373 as 0.10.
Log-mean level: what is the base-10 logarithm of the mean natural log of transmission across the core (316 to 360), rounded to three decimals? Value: 0.310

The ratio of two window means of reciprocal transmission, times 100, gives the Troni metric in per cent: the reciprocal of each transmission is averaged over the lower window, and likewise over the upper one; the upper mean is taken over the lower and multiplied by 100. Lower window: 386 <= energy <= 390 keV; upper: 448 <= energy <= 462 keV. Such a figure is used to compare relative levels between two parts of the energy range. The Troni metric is 123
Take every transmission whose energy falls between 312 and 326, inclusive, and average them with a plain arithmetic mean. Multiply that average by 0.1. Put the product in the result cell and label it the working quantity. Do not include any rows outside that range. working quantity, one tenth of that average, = 0.769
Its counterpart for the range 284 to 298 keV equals 0.776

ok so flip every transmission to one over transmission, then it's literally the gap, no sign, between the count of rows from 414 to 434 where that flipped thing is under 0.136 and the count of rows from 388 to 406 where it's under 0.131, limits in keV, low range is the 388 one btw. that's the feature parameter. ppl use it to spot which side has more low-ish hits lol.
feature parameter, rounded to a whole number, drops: 5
